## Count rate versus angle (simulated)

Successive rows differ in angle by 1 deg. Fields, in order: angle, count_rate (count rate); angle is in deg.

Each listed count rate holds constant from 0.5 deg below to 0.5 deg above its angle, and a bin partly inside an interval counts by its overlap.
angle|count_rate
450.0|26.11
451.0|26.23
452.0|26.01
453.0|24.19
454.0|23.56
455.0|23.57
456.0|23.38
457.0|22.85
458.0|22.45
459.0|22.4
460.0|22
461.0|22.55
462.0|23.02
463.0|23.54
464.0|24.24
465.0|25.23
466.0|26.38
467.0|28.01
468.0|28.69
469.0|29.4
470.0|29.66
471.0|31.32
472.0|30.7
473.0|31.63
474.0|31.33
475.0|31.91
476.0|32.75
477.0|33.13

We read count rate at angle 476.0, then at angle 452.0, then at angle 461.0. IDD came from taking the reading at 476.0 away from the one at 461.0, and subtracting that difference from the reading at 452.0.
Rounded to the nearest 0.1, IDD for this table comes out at 36.2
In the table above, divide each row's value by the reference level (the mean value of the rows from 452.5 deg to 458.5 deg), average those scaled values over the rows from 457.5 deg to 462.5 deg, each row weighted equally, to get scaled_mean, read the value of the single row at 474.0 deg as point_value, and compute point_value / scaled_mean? 32.5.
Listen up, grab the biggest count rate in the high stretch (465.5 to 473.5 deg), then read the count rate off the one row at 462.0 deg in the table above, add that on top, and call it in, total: 55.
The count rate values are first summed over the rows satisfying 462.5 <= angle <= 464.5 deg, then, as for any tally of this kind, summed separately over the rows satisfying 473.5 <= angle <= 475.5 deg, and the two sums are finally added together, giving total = 111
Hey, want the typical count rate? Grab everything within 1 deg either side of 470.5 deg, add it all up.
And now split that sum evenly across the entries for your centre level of 30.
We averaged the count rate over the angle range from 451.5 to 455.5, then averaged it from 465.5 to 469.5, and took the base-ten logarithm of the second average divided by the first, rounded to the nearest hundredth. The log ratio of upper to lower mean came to 0.06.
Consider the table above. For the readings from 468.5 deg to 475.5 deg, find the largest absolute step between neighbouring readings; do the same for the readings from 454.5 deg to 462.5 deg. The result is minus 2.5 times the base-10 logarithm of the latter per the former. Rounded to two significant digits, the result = 1.2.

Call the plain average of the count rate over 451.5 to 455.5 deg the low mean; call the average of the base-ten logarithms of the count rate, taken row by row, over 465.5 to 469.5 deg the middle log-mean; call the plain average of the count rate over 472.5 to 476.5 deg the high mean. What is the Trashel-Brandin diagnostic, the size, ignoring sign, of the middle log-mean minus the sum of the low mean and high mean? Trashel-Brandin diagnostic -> 54.8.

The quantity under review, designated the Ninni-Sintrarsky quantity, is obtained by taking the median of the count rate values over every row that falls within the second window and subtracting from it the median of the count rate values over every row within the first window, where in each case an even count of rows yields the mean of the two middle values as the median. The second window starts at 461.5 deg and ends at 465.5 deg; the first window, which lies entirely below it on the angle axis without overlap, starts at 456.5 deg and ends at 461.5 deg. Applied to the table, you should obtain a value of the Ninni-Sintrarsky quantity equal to 1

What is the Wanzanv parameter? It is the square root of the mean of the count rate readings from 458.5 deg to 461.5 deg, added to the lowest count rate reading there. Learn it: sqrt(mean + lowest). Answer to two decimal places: 6.66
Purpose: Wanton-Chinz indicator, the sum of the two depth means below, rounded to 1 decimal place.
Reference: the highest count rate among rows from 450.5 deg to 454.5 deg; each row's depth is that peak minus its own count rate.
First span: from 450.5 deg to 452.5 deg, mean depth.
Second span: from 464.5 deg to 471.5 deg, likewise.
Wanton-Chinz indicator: -2.0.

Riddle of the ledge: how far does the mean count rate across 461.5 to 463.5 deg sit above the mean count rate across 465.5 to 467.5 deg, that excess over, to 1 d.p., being -3.9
